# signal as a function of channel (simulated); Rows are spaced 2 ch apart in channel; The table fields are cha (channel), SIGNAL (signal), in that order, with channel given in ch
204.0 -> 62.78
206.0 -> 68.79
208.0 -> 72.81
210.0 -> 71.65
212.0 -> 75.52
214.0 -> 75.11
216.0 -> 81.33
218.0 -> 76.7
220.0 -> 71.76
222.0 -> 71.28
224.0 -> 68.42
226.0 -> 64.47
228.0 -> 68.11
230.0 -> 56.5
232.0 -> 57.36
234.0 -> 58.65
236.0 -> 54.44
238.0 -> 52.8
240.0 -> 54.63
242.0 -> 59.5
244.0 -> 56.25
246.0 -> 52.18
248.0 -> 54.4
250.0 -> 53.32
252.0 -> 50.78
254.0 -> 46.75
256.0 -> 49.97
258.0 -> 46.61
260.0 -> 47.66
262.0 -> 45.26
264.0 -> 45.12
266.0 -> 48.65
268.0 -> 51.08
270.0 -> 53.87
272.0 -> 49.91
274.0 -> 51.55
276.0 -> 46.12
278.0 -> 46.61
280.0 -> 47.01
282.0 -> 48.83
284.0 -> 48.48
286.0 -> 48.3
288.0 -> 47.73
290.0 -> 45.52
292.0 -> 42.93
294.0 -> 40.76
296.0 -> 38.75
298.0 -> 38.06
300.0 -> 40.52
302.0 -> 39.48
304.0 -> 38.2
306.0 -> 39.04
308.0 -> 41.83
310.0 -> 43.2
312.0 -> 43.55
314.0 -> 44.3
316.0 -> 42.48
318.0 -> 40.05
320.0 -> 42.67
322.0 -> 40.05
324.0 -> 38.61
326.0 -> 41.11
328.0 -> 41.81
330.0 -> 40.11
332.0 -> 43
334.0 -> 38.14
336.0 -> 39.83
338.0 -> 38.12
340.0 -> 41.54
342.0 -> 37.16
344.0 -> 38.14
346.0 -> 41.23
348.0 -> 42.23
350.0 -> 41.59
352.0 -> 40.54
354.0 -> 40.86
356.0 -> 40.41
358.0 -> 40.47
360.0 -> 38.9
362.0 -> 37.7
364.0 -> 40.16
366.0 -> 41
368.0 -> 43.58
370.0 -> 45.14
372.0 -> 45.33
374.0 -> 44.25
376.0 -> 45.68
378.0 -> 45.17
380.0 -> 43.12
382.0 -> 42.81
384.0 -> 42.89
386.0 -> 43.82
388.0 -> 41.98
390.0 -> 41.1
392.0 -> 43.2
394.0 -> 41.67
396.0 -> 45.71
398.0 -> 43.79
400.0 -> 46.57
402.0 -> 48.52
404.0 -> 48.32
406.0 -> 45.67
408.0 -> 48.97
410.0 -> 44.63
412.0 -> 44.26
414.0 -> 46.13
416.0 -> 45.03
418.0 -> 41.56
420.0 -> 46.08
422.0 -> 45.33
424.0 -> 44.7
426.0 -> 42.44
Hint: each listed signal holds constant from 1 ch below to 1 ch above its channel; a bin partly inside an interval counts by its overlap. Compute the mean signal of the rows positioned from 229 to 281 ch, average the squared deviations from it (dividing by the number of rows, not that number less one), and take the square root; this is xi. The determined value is 4.2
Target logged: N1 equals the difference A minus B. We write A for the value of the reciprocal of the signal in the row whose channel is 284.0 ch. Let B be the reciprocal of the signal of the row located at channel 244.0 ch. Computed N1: 0.003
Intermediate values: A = 0.0206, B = 0.018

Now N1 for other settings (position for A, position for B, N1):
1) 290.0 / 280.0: 0.001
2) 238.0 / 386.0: -0.004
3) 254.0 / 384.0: -0.002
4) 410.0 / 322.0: -0.003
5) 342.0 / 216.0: 0.015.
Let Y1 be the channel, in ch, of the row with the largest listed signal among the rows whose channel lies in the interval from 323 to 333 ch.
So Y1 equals 332.0 ch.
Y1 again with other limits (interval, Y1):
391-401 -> 400.0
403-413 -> 408.0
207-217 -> 216.0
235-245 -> 242.0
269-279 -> 270.0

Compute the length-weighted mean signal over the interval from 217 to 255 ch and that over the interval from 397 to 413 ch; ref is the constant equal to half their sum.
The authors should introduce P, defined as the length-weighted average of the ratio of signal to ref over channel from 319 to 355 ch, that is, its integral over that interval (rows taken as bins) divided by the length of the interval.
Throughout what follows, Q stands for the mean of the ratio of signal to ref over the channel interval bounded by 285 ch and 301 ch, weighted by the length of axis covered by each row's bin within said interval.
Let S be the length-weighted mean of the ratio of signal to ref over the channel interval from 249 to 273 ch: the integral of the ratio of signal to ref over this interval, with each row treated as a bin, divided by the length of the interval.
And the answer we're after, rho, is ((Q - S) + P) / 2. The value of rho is 0.32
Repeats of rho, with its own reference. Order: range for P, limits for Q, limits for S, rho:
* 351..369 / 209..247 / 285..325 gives 0.60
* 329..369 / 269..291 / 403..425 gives 0.41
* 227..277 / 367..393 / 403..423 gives 0.48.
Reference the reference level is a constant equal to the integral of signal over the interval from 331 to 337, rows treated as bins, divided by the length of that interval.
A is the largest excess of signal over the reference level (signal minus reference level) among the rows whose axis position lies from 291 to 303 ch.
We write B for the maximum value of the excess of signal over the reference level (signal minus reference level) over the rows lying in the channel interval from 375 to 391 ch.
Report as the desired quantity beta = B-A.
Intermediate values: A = 3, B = 5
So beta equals 3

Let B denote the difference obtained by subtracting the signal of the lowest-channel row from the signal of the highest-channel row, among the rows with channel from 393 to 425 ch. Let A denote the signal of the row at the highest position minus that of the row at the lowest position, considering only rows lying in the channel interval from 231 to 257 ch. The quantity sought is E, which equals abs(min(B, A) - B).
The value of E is 10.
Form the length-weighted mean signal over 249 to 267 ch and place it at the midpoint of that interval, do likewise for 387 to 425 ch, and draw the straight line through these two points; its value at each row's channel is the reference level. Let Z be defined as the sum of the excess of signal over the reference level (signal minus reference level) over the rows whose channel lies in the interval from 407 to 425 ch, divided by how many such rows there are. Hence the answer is 0.5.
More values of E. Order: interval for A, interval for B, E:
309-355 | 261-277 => 3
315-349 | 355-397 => 6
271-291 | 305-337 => 5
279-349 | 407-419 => 0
